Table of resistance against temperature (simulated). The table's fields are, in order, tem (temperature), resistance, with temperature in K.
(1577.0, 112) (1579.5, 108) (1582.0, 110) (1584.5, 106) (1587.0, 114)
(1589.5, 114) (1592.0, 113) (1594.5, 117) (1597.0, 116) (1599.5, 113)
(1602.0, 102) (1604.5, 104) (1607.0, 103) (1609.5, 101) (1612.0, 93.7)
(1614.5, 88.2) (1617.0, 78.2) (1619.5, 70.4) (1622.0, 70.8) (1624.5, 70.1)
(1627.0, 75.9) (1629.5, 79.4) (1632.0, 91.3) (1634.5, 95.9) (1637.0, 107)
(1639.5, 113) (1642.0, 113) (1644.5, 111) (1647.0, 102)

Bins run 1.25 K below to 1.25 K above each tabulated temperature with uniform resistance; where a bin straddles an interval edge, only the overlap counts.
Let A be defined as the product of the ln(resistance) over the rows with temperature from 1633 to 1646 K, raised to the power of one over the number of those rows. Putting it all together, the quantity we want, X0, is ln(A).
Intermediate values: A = 4.68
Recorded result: 1.54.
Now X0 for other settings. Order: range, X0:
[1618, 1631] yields 1.46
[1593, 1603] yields 1.55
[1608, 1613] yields 1.52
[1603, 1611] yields 1.53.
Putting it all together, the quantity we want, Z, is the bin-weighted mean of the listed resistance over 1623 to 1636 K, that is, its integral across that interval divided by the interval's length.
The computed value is 83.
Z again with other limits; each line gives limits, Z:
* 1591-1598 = 115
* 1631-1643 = 104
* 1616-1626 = 72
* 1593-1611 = 108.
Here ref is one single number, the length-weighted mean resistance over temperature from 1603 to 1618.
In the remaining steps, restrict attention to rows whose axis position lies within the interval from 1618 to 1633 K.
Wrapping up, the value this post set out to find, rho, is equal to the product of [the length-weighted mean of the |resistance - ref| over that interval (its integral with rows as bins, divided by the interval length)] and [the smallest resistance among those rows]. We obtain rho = 1331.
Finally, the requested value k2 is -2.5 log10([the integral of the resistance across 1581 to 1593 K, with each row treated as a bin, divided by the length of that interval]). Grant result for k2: -5.12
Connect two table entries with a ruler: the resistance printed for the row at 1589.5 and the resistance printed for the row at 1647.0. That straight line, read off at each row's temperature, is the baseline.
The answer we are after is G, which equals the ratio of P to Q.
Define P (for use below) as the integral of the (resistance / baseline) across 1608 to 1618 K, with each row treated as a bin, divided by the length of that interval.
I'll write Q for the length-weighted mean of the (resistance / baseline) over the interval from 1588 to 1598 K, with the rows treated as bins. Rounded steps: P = 0.83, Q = 1.01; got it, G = 0.8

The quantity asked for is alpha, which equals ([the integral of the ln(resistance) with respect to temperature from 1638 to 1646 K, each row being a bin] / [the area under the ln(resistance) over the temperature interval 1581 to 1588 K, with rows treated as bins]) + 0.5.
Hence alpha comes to 1.65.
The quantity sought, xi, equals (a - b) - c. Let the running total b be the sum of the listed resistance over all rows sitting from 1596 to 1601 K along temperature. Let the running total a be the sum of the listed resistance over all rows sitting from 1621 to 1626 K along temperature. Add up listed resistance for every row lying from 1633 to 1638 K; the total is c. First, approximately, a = 141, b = 229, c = 203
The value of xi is -291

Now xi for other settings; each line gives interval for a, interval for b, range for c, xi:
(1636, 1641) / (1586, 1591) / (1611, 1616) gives -190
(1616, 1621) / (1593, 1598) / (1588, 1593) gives -311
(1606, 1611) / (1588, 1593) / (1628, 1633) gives -194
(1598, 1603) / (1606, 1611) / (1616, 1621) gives -138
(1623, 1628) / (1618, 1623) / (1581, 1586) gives -211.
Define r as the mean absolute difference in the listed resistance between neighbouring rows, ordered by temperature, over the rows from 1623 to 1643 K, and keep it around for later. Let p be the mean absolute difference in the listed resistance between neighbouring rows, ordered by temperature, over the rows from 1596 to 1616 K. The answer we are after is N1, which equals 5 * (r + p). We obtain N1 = 53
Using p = 4.5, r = 6.1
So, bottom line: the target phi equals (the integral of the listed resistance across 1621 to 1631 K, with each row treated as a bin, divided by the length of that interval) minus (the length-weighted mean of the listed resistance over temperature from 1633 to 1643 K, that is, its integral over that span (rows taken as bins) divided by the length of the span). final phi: -32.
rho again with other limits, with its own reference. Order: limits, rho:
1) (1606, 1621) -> 766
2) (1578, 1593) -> 1668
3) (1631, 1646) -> 1044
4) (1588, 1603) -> 1797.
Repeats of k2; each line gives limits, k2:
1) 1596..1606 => -5.09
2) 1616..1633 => -4.71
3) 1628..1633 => -4.82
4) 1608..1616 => -4.93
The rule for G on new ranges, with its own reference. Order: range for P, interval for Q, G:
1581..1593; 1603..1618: 1.1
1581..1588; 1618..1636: 1.3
